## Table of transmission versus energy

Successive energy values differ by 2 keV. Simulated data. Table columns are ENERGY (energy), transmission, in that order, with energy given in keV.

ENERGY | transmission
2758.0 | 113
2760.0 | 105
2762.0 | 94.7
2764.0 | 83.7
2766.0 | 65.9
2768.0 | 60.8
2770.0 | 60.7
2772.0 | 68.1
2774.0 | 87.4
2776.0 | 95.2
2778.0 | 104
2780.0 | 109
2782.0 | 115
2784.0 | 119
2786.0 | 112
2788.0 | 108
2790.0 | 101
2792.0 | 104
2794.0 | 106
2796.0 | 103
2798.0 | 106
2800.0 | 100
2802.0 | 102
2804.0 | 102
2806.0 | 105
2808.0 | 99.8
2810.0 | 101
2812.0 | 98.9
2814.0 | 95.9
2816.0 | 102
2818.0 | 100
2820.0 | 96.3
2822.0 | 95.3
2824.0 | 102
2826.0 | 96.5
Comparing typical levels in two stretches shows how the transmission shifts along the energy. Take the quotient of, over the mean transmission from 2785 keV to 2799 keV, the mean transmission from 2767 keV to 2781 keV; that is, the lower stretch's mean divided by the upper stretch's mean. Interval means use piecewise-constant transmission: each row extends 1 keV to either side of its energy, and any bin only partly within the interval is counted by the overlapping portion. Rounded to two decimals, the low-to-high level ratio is 0.79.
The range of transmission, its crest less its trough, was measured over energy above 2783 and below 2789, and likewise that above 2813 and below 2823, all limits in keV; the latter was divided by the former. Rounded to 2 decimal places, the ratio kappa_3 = 0.61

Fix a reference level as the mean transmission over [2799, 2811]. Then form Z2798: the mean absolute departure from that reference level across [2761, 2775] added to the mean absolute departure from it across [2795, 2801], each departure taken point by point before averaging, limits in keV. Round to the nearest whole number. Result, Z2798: 30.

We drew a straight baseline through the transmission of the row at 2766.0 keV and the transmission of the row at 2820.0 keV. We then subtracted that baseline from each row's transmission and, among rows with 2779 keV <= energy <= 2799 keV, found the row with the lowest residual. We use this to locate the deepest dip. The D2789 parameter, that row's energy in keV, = 2796.0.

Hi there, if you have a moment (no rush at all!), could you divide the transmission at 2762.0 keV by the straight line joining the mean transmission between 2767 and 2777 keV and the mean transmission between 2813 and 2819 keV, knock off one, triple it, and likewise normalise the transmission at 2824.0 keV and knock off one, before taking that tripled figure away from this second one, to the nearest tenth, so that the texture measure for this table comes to -1.1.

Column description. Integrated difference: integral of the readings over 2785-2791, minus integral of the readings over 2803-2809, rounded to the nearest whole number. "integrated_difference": 28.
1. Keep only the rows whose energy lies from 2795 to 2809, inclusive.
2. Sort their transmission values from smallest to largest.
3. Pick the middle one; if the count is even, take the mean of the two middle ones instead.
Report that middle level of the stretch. 102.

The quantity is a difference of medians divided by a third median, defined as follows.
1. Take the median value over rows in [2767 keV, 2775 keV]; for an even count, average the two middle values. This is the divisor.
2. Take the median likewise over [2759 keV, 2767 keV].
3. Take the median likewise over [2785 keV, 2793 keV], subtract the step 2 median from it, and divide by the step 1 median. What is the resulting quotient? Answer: 0.26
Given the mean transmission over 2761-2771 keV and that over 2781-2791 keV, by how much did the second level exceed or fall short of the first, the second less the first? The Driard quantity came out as 38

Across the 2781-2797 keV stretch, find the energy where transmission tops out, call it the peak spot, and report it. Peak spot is 2784.0 keV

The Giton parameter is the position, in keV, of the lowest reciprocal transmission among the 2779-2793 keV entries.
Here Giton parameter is 2784.0 keV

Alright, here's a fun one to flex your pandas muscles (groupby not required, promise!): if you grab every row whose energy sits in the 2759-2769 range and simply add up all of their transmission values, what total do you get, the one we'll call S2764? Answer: 410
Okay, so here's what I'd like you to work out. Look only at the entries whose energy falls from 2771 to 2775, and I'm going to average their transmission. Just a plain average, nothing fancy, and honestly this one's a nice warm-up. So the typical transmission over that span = 78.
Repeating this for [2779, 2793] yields 110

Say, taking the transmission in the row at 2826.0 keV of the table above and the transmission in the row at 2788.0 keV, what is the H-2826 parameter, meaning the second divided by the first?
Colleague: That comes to 1.12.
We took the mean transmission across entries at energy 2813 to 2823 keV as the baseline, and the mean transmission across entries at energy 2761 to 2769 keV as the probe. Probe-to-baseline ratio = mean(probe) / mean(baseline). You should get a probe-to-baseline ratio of 0.78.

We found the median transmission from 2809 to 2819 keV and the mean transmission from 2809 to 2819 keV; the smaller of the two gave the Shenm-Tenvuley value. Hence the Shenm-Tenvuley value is 100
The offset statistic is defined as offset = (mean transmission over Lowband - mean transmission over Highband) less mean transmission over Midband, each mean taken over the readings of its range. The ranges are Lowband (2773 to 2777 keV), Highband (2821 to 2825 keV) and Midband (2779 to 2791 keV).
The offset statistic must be -118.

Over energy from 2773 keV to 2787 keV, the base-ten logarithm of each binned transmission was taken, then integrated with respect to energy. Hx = 28.3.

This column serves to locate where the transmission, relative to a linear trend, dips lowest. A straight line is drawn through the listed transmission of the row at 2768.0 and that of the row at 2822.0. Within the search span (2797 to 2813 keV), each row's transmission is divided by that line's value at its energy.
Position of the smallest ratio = 2812.0 keV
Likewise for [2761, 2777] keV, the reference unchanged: 2770.0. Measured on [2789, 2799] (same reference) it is 2796.0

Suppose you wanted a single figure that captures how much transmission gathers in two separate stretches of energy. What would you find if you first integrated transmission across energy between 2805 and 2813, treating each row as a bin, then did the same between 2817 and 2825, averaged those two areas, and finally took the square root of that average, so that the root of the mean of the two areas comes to 28.3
